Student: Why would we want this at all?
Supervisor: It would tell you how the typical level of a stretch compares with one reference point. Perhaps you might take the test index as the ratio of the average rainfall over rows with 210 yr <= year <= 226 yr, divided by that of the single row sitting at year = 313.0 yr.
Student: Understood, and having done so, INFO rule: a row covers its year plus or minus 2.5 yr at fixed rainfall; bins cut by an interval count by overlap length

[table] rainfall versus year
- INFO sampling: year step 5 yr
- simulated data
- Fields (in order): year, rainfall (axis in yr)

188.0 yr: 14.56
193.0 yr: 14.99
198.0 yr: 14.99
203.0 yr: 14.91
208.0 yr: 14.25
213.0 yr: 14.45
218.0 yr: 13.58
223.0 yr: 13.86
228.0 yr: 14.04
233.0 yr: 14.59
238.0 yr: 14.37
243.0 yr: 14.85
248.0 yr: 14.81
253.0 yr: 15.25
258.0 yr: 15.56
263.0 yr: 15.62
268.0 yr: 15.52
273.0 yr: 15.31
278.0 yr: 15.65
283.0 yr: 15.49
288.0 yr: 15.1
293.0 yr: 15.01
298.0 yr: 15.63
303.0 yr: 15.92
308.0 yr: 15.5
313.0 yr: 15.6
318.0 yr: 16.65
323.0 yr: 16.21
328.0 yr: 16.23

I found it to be 0.90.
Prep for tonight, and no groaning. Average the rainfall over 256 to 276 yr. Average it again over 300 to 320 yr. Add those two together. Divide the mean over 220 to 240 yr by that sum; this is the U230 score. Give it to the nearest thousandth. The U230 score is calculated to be 0.452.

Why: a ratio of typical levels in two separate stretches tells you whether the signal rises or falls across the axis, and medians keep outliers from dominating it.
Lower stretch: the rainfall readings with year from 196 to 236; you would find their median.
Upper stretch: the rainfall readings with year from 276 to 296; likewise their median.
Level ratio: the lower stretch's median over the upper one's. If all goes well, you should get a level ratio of 0.938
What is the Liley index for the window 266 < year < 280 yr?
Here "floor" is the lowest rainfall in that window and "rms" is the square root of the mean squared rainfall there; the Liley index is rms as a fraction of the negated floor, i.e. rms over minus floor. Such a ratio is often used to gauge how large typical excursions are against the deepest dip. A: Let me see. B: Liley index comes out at -1.01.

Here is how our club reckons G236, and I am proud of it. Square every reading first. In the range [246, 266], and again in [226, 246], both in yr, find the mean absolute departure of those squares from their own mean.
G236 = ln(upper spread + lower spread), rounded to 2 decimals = 2.77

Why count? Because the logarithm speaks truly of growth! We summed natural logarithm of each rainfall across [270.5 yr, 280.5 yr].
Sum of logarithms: 5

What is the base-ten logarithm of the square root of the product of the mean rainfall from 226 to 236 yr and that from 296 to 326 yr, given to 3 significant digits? 1.18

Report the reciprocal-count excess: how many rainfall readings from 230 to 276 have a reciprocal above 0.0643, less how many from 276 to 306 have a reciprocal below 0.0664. 2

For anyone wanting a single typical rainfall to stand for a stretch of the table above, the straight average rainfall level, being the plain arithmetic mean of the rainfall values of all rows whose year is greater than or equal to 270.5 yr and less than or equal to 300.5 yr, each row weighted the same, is 15.4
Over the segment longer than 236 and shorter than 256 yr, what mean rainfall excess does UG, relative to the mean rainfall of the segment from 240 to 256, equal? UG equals -0.1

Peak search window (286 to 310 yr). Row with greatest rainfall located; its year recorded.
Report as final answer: 303.0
